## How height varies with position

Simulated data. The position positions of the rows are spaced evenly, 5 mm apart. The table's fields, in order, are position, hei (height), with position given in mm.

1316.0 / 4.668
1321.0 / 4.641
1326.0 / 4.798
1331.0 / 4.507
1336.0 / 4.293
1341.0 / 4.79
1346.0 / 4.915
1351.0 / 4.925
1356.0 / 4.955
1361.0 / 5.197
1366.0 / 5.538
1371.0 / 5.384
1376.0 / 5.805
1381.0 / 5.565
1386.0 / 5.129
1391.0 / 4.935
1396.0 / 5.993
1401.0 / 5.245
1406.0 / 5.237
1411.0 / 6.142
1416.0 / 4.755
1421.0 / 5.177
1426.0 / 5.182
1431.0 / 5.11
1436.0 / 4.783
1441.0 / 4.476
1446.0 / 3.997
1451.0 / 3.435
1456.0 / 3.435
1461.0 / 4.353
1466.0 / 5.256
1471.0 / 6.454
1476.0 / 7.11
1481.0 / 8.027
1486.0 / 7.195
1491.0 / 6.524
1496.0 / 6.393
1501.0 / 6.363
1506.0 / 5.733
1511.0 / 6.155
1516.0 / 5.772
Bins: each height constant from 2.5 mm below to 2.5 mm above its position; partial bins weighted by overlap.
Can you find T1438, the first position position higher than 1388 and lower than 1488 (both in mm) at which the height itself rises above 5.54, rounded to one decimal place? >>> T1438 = 1396.0 mm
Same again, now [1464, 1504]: 1471.0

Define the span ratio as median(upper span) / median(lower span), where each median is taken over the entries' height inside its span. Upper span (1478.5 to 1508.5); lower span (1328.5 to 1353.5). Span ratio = 1.3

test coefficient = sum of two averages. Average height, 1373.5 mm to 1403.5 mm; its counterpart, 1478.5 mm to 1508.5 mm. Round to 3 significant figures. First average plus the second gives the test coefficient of 12.2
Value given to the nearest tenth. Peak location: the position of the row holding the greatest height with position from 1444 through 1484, 1481.0 mm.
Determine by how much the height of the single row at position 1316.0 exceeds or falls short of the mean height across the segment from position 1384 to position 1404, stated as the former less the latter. -0.66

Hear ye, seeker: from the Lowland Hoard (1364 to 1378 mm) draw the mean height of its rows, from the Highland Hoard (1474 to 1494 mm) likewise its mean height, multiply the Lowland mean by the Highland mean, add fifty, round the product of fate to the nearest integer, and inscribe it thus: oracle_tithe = 90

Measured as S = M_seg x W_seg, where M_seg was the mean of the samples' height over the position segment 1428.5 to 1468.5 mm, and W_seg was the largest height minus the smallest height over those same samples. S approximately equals 7.9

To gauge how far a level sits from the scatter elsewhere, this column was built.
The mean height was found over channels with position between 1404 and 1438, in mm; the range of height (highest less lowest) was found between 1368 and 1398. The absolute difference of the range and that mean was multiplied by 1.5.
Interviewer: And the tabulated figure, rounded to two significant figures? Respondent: 6.2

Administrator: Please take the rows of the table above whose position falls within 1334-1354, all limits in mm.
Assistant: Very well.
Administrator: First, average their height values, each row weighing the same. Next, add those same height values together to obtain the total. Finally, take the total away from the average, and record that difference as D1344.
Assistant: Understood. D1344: -14.2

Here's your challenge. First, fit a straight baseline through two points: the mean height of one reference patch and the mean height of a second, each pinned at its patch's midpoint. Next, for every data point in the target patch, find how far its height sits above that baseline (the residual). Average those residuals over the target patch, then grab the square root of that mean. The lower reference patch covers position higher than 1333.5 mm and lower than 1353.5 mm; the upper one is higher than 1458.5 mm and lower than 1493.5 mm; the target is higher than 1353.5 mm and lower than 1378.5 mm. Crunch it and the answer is 0.599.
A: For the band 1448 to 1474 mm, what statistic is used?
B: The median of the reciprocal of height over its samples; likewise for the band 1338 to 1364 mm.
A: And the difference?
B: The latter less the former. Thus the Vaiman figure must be -0.03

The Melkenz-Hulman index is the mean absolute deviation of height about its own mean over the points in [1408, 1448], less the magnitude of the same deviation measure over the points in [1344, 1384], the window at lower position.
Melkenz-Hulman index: 0.16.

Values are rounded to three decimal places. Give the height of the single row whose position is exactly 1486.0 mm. 7.195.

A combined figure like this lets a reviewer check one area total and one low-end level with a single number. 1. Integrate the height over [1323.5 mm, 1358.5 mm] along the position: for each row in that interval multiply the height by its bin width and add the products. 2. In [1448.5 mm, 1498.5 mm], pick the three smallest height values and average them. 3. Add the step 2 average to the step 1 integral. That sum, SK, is 170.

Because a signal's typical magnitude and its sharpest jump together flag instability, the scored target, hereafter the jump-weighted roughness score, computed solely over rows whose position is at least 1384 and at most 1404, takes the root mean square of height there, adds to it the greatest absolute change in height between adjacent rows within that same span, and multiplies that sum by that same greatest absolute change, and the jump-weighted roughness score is 6.8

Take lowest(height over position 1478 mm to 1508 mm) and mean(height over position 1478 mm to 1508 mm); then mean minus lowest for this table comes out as 1.0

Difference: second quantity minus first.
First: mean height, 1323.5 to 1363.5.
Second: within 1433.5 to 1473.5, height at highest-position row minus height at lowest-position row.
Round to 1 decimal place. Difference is -3.1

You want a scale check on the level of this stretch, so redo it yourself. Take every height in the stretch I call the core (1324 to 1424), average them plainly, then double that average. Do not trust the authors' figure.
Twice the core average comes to 10.3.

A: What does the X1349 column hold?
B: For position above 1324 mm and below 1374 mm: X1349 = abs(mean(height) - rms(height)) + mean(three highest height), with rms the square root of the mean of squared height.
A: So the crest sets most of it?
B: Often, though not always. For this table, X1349 5.4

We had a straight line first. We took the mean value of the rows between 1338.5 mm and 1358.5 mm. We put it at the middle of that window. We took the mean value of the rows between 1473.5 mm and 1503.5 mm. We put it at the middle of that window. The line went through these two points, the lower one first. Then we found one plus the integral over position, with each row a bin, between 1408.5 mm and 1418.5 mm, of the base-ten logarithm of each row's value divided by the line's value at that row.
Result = 0.7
